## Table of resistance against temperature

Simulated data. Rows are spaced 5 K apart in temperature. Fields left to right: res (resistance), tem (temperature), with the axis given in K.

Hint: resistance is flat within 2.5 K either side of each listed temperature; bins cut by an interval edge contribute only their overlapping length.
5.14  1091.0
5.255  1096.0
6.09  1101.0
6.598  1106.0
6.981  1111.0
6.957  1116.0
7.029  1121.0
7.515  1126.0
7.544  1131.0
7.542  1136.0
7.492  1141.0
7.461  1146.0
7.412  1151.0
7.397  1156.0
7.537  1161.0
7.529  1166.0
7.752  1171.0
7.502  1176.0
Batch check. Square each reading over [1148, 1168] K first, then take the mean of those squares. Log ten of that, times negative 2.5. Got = -4.37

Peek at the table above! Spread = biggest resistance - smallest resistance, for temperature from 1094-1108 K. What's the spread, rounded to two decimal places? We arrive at 1.34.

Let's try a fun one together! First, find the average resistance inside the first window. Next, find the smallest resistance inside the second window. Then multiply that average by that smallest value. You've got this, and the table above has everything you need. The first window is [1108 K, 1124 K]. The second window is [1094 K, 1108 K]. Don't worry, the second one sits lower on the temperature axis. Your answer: 37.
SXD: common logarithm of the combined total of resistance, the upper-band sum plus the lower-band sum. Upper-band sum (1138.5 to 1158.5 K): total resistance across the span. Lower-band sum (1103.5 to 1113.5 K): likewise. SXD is 1.64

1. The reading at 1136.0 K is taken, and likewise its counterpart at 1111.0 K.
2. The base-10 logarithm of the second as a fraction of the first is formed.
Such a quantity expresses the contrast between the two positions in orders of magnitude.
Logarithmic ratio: -0.034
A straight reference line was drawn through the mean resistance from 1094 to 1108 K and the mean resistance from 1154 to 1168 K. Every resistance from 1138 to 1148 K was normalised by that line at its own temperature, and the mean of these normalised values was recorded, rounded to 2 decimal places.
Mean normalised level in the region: 1.06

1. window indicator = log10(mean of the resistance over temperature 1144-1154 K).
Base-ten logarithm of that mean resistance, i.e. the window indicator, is 0.871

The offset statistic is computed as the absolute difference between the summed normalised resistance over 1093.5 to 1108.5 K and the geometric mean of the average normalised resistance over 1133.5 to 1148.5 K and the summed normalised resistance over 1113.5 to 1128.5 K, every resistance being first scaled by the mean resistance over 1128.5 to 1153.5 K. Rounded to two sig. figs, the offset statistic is 0.70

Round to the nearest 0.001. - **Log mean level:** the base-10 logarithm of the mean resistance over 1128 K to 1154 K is 0.874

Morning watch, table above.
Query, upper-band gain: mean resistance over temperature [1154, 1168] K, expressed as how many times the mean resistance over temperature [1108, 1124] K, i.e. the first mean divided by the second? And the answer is 1.07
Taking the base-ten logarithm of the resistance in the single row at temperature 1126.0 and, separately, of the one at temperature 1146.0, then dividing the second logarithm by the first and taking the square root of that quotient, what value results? 1.00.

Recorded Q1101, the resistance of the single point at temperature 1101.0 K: 6.09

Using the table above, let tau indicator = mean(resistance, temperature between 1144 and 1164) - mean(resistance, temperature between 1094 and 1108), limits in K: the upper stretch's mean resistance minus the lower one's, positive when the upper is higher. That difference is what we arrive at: 1.5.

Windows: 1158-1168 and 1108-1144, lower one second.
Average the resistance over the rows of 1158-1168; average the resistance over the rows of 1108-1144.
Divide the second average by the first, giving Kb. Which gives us 0.97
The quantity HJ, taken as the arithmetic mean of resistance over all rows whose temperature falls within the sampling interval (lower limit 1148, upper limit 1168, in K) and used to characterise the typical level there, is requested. 7.47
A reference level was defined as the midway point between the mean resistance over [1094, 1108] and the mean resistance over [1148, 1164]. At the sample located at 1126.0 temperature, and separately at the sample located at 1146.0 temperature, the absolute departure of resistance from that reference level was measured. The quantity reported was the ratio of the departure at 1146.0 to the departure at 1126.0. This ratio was 0.93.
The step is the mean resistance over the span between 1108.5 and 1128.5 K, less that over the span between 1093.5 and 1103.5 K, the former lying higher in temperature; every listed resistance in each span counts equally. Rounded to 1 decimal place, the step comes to 1.4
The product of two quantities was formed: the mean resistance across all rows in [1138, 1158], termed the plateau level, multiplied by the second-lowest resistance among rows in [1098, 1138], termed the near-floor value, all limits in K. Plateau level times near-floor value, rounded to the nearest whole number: 49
